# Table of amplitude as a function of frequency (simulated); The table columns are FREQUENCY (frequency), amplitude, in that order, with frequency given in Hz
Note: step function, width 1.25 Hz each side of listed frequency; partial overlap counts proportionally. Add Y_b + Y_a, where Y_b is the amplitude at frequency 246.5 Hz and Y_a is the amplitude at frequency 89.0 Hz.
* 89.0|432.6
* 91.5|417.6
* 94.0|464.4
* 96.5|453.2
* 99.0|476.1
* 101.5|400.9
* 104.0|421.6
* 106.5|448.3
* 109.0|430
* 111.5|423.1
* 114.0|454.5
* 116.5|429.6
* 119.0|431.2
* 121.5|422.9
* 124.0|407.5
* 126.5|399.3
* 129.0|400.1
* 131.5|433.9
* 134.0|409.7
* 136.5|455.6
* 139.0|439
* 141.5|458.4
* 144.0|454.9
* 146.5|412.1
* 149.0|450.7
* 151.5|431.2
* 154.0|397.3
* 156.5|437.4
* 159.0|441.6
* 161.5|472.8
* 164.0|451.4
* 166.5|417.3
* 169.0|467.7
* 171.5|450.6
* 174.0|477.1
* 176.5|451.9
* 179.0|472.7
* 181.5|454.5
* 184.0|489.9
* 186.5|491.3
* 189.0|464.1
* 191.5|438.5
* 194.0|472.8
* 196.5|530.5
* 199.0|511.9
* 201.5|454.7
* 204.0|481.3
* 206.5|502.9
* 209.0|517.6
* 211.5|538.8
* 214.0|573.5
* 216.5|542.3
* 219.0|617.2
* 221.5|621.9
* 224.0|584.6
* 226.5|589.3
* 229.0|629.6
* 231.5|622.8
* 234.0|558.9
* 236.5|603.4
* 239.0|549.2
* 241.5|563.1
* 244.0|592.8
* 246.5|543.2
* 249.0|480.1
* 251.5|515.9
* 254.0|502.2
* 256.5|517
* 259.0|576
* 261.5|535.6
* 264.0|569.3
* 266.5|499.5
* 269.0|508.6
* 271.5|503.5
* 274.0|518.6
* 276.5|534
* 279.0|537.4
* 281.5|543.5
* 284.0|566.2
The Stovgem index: 976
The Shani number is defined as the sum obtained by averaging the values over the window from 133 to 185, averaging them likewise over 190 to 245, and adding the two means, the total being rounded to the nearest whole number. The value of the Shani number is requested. 997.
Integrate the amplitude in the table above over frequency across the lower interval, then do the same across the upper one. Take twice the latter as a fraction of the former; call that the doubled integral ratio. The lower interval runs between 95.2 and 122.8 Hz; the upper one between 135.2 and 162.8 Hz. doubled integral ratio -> 2.02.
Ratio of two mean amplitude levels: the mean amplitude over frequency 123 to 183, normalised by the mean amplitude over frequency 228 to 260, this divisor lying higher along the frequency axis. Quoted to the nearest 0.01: 0.79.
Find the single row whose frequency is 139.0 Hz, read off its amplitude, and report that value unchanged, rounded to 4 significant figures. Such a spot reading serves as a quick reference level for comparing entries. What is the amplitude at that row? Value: 439.0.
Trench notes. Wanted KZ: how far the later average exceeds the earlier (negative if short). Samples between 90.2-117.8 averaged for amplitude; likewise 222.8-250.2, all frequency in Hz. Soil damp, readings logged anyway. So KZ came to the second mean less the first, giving 136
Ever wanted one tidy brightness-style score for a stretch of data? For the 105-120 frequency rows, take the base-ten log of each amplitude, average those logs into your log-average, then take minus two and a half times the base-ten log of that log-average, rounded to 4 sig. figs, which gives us -1.054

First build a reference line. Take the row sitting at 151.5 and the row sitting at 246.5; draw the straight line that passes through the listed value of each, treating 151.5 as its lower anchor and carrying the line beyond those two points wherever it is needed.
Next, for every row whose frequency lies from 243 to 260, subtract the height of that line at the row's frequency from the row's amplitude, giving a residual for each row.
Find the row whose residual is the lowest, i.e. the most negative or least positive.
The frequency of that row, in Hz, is 249.0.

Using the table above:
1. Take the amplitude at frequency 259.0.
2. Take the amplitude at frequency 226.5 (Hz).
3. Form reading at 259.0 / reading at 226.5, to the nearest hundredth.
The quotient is 0.98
